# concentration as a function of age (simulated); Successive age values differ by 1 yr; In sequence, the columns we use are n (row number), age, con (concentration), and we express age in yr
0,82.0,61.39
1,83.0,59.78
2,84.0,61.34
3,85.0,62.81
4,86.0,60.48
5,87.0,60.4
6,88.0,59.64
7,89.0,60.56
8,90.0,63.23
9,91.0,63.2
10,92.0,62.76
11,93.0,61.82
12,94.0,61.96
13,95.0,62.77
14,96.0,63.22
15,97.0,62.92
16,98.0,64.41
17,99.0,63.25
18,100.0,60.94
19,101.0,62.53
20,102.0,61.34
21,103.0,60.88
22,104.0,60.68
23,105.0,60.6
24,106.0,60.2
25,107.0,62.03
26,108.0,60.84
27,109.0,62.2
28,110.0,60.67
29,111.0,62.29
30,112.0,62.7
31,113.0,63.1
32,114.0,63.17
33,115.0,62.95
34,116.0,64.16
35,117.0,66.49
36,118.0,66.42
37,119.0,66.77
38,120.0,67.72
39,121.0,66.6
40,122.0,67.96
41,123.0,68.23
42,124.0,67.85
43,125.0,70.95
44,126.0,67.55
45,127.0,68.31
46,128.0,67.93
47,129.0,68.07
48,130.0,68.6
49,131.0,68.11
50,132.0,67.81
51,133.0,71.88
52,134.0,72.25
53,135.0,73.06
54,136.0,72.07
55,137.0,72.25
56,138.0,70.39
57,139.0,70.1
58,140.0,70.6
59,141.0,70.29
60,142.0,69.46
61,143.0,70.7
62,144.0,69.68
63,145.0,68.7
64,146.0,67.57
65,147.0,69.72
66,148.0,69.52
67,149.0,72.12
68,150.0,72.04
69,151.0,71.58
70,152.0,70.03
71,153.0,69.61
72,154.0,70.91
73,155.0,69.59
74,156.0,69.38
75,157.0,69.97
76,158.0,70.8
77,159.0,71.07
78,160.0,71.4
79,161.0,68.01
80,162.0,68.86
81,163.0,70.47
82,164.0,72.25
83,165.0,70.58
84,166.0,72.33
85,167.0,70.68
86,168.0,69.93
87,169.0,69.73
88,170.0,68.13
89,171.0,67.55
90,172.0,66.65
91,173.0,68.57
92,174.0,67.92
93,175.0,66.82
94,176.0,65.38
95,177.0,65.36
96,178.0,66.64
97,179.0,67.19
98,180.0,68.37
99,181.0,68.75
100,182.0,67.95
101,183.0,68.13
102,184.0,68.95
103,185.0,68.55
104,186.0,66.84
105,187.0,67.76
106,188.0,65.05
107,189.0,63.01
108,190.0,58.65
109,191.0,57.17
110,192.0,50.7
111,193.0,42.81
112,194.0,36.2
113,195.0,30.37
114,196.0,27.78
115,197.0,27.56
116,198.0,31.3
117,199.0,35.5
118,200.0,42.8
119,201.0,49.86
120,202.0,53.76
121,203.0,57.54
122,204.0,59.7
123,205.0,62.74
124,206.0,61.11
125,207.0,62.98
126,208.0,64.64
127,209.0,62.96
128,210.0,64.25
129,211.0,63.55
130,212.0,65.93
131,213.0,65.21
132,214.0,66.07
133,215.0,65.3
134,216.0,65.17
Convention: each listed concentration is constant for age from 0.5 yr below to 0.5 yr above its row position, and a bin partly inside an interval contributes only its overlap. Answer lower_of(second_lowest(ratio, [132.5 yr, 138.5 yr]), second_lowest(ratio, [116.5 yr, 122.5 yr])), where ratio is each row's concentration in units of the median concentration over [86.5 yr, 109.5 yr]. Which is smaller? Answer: 1.07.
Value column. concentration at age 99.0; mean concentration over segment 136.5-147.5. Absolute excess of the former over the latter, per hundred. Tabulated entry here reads 0.07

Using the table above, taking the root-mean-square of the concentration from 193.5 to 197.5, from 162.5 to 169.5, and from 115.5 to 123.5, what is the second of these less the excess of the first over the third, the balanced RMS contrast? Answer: 107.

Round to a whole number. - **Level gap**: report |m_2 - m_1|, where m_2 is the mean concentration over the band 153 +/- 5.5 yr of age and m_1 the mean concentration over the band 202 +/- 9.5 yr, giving 21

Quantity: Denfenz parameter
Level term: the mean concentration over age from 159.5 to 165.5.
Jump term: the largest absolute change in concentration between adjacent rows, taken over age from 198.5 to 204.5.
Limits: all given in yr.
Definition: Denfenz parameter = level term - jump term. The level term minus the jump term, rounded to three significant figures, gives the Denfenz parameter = 63.0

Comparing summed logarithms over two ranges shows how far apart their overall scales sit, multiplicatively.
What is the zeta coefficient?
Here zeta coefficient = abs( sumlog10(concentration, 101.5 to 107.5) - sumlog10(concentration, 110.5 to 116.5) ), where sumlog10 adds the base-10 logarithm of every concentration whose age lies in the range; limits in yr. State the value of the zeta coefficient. 0.09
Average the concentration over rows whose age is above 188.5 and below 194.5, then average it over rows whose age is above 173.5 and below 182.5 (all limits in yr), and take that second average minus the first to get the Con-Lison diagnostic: 16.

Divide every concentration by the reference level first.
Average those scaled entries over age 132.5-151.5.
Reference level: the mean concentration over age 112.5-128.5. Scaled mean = 1.06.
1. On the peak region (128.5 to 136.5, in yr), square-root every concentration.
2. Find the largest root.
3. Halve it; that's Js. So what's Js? 4.27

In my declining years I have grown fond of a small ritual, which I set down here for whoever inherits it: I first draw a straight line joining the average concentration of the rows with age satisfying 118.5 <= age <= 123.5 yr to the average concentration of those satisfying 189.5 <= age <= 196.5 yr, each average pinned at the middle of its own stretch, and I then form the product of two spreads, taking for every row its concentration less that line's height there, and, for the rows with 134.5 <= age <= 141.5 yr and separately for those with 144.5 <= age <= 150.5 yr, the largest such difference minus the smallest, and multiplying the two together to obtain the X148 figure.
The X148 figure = 9.7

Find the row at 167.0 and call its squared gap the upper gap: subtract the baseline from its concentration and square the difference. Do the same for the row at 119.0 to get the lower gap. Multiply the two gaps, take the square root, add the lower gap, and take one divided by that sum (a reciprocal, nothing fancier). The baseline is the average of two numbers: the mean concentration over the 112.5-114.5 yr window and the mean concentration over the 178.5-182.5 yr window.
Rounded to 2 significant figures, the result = 0.14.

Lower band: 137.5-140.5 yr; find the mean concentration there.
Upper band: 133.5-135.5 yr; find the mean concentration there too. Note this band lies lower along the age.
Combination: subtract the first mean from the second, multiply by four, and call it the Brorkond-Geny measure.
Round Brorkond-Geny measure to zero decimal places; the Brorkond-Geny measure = 9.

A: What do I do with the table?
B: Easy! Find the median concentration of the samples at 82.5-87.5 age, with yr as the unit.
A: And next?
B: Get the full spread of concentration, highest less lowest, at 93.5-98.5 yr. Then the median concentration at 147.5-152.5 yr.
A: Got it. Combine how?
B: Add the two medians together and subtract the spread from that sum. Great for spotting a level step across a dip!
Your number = 130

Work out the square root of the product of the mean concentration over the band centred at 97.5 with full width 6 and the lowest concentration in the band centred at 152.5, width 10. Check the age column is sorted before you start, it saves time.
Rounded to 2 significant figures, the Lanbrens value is 66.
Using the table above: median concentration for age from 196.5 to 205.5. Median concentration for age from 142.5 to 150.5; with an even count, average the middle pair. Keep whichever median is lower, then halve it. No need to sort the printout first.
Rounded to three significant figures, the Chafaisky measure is 24.9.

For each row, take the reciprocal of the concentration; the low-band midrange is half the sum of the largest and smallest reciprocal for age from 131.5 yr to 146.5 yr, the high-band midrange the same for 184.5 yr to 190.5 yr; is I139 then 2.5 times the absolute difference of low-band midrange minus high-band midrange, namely 0.0039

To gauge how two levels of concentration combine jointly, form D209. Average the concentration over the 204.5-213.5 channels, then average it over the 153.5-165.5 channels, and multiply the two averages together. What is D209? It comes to 4477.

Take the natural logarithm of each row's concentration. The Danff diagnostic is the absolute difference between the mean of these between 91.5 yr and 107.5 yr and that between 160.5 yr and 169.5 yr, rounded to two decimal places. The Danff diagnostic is 0.13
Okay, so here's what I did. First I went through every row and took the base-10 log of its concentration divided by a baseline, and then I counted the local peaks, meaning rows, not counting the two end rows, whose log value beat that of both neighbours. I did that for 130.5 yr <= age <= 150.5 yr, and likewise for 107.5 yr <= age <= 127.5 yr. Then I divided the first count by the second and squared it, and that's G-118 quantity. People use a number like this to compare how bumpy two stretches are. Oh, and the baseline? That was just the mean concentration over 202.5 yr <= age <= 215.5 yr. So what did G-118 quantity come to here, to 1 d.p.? 1.0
